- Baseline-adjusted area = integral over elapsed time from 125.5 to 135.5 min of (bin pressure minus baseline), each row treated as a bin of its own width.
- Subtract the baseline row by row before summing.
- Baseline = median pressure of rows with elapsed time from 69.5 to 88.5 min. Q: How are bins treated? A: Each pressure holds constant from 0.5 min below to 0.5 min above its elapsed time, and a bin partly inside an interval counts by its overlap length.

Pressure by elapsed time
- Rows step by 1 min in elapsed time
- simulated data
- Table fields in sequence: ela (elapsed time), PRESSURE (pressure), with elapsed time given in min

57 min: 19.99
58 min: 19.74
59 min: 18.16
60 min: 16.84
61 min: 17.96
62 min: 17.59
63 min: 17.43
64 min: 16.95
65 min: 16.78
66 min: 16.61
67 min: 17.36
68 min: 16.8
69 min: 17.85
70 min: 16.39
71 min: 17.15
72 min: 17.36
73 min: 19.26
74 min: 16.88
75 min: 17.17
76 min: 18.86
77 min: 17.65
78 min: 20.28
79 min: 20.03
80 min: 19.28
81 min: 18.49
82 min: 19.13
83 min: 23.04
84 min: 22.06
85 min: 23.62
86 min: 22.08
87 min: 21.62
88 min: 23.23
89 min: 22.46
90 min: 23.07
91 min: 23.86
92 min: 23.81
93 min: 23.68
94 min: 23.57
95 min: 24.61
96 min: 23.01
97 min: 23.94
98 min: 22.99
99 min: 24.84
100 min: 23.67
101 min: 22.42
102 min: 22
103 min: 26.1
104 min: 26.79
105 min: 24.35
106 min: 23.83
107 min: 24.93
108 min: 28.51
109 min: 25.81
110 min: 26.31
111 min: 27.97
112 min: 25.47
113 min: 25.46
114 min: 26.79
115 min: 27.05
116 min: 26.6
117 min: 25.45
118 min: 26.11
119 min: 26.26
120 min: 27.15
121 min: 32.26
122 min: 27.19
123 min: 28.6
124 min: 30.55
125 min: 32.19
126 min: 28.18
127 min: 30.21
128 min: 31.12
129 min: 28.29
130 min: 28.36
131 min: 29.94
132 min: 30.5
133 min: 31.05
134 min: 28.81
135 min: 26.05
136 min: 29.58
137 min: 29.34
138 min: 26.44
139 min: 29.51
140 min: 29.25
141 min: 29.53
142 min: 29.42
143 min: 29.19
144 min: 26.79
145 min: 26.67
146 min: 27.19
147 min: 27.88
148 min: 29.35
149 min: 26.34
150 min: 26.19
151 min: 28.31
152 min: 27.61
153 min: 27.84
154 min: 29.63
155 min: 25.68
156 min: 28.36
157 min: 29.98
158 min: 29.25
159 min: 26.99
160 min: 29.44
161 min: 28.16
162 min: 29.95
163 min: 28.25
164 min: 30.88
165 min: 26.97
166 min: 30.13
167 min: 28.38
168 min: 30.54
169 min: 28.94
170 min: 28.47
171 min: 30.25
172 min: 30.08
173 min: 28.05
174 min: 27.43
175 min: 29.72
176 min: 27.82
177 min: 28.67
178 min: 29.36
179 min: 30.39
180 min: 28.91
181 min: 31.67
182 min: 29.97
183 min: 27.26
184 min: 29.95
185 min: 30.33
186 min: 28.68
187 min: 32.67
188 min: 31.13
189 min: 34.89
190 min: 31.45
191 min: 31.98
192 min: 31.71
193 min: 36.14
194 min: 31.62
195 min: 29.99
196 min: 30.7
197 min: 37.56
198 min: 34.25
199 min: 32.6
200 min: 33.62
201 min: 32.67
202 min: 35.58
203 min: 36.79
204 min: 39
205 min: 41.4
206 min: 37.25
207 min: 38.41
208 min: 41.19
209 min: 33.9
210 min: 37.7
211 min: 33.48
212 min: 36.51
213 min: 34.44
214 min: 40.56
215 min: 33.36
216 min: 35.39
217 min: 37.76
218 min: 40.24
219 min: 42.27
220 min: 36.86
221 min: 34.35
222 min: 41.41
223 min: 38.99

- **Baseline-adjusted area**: 100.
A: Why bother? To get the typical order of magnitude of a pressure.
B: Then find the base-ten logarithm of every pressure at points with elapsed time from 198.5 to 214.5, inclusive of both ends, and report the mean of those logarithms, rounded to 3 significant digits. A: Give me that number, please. 1.56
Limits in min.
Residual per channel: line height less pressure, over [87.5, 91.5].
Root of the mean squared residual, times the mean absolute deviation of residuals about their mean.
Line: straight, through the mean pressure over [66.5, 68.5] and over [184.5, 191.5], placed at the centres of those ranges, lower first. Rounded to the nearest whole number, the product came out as 1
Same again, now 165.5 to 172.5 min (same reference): 1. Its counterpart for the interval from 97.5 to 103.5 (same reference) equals 3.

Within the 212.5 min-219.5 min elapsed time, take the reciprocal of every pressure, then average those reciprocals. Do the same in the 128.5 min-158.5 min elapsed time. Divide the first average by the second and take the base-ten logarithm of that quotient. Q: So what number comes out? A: -0.12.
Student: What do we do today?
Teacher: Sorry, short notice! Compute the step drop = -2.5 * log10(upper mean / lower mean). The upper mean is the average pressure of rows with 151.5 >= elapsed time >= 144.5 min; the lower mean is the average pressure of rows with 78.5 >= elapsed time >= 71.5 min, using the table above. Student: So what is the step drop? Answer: -0.44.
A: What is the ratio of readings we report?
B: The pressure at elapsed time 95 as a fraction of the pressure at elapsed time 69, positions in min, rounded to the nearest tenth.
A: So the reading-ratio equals 1.4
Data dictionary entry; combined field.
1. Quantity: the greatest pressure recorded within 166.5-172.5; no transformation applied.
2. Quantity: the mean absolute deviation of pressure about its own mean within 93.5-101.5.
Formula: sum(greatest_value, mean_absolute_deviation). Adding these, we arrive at 31.2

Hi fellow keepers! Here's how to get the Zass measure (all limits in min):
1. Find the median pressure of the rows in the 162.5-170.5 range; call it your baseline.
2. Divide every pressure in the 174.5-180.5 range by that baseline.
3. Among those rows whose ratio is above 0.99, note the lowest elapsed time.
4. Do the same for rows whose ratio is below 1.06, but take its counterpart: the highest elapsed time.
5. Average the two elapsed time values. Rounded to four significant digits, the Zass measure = 177.5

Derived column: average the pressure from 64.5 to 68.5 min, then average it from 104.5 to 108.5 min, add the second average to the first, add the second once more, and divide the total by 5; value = 13.5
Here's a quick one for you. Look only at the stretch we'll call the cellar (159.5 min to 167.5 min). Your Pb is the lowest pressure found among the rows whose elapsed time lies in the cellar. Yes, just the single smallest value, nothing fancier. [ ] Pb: 26.97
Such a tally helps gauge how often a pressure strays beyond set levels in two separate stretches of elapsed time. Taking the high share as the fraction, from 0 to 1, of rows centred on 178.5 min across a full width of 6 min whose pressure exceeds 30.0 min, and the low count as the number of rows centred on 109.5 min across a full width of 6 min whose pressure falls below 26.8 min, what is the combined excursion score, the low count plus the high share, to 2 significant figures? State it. 4.3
